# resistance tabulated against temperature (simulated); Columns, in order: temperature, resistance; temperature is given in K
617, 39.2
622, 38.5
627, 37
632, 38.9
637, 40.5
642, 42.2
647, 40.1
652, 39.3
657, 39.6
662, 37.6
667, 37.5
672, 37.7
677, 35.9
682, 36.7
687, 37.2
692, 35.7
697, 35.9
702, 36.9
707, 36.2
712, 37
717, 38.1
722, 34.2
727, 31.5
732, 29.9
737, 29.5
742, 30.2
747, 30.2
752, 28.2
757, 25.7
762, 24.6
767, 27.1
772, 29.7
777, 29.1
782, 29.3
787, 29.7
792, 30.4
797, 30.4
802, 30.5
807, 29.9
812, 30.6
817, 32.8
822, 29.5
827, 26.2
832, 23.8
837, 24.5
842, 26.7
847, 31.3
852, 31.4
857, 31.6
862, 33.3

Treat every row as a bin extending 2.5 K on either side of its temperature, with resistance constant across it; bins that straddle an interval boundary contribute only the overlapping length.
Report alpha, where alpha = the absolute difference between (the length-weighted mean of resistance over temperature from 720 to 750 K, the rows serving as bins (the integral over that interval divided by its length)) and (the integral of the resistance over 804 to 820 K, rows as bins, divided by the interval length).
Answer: 0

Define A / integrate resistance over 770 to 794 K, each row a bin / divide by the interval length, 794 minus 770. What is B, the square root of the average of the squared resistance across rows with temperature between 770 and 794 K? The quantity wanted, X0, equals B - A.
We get 0.020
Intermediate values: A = 30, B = 30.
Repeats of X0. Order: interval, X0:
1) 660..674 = 0.004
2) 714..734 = -0.034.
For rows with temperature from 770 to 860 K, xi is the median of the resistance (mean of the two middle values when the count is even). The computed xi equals 30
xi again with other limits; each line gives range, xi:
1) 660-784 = 34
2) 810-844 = 27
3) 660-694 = 37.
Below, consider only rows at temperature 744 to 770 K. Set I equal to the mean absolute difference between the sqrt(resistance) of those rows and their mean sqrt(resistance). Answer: 0.156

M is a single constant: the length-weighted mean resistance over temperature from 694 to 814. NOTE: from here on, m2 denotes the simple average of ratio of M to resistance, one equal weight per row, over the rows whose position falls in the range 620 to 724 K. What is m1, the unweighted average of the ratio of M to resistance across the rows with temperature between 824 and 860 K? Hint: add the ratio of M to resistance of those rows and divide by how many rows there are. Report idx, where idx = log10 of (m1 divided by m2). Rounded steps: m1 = 1.13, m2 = 0.82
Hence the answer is 0.14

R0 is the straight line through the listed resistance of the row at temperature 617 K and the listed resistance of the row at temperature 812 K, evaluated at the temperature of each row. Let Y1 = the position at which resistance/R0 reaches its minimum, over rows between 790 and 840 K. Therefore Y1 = 832 K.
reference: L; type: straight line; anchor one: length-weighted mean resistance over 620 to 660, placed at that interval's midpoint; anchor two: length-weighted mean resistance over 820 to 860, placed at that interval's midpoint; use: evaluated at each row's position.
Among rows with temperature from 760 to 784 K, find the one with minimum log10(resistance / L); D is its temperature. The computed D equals 762 K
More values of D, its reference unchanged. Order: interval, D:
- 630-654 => 632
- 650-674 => 662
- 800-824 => 807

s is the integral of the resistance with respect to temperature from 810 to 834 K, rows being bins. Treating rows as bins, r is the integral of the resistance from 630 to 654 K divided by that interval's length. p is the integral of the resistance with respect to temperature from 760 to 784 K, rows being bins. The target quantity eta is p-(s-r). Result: 25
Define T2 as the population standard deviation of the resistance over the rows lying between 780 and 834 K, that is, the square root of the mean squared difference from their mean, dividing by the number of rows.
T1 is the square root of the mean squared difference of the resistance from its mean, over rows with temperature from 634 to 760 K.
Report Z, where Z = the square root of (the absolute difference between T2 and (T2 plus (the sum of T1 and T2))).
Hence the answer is 2.55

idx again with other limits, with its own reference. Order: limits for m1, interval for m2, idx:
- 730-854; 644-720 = 0.12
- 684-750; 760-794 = -0.07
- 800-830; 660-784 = 0.04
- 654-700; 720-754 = -0.09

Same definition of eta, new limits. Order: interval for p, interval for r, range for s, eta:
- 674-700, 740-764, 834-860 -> 216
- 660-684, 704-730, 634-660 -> -122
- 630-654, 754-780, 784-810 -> 209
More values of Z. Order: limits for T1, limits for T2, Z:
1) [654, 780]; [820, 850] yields 2.65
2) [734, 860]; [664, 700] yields 1.77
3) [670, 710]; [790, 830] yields 1.54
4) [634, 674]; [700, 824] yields 2.20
